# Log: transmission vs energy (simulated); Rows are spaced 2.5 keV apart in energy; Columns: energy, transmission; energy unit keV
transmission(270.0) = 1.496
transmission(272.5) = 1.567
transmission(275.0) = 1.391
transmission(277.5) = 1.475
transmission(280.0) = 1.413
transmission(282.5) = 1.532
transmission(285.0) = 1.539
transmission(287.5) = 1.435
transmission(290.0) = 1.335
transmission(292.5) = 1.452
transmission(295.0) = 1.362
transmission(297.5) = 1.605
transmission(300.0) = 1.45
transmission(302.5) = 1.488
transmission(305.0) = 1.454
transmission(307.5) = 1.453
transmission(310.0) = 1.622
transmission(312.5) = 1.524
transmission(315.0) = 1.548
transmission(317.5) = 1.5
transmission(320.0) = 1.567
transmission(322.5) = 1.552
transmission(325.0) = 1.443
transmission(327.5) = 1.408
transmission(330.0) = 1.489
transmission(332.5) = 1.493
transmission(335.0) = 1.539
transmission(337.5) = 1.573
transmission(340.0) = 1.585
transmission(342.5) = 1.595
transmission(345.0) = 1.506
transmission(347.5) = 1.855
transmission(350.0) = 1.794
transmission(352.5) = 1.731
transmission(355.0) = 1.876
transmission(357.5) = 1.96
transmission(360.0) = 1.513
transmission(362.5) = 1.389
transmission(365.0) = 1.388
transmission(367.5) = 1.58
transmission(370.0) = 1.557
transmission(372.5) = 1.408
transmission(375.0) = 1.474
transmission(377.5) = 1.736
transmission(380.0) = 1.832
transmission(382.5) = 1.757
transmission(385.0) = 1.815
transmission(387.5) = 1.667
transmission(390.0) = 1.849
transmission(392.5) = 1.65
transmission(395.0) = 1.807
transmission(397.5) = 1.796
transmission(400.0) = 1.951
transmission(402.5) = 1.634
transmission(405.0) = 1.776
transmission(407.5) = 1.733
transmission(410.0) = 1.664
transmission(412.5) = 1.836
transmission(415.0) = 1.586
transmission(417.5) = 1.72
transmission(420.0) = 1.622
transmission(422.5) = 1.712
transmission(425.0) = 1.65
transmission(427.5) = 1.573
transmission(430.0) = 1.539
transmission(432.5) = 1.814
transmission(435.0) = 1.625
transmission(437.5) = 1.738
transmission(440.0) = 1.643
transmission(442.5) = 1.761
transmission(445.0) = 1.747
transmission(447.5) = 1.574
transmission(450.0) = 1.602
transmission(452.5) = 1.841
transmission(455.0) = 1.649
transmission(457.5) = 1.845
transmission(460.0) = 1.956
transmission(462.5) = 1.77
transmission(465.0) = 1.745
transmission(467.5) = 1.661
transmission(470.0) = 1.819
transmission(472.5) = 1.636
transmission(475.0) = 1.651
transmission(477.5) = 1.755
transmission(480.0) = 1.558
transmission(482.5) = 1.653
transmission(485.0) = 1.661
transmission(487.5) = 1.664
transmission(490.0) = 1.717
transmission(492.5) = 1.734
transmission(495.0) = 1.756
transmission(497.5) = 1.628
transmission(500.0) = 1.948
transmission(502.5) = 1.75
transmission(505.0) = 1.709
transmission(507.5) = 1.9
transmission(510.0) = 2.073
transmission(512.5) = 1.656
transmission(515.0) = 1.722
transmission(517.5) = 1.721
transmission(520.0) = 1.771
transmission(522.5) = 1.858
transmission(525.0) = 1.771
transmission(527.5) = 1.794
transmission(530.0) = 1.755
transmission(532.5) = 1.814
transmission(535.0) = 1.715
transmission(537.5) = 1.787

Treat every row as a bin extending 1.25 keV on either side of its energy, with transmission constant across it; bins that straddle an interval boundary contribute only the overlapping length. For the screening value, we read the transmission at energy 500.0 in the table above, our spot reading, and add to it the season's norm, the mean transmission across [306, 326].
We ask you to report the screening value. 3.47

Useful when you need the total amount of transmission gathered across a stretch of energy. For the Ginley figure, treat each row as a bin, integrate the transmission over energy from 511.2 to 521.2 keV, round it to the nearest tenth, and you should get 17.2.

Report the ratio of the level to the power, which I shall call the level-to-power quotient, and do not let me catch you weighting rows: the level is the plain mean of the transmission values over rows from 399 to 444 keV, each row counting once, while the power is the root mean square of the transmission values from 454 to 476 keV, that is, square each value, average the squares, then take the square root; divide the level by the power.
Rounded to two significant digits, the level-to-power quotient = 0.97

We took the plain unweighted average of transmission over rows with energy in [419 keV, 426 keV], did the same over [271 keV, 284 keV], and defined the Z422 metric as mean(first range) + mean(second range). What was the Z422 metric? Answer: 3.14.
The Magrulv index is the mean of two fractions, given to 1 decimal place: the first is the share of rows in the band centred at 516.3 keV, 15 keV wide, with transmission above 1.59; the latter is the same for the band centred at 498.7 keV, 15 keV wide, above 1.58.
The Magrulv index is 1.0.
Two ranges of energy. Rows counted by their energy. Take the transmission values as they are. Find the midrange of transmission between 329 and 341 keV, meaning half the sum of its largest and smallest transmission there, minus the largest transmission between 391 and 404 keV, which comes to -0.41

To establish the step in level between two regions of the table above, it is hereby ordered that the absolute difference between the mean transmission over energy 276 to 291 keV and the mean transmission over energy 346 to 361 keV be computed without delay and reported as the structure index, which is 0.33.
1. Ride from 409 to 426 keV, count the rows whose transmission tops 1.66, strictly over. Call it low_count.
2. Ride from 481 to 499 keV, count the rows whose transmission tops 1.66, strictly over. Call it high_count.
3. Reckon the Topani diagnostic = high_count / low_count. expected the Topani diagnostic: 1.25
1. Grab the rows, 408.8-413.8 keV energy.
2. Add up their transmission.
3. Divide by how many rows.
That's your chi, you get 1.75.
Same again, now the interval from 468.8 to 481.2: 1.68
